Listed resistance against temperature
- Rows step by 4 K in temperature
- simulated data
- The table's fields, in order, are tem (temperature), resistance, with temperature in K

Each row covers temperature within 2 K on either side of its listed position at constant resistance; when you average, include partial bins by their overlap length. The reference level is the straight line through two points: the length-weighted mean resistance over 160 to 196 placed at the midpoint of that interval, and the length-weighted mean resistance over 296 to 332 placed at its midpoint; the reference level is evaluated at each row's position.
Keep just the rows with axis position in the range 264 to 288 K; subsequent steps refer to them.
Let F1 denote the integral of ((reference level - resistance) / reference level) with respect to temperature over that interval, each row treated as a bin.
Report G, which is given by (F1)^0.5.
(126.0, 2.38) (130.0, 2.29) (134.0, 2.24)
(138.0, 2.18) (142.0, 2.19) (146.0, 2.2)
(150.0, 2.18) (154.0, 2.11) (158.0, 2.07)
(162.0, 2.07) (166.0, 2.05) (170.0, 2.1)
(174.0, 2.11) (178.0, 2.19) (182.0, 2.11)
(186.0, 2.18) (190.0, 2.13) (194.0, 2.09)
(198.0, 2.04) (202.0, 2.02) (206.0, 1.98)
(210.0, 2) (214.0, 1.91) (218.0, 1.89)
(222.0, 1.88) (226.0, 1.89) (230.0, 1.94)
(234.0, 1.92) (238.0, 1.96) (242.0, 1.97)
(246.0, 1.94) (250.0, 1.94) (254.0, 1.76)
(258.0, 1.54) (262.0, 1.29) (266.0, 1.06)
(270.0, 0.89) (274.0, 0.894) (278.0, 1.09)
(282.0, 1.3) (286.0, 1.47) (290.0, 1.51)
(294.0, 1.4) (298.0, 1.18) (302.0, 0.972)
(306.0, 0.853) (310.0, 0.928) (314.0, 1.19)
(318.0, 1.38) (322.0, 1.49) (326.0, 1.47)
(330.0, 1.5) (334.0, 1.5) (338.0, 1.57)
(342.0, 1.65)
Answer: 2.37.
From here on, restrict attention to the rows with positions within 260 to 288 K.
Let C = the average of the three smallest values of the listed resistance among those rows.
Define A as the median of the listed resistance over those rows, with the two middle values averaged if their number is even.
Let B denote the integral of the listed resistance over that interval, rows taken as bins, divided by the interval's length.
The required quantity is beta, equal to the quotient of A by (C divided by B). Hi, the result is 1.3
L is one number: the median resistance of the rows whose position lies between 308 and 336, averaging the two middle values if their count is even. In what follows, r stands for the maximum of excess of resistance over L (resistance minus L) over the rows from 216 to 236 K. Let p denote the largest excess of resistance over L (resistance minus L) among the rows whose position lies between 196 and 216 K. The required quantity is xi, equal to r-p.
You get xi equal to -0.10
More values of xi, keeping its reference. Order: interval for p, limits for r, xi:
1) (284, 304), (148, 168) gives 0.67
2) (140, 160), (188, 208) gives -0.07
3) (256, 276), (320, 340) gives 0.03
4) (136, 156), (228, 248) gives -0.23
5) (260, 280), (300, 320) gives 0.09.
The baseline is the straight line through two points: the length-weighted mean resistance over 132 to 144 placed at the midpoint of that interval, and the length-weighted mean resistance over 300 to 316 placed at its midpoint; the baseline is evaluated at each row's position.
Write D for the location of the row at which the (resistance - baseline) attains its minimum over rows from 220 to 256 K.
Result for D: 222.0 K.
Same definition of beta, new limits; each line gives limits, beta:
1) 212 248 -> 2.0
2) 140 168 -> 2.2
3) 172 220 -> 2.2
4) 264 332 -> 1.6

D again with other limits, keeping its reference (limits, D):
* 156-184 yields 158.0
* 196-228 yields 214.0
